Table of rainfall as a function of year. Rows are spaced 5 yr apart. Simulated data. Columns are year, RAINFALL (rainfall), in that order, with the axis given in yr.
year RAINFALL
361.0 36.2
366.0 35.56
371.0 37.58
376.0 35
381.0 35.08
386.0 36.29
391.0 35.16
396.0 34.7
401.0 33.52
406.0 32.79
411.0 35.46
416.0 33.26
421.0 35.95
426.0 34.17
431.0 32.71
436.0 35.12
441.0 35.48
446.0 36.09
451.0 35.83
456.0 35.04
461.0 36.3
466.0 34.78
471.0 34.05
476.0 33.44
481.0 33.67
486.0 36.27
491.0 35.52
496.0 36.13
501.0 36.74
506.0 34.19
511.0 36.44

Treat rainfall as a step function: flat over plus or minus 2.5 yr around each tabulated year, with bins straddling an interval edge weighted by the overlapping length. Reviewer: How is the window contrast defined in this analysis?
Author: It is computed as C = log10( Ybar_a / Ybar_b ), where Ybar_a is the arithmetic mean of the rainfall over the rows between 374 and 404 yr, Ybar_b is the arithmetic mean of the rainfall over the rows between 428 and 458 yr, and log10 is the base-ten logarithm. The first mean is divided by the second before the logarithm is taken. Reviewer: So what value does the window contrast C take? -0.001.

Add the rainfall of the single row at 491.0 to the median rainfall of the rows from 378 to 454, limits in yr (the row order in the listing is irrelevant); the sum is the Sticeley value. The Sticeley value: 70.6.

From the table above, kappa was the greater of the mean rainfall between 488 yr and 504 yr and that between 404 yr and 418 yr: 36.1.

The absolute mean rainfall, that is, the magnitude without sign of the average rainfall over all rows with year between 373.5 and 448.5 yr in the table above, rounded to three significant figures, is 34.7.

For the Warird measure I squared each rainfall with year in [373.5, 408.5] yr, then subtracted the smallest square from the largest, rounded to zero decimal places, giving 242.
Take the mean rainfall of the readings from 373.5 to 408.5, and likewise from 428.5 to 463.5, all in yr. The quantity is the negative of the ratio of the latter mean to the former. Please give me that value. -1.02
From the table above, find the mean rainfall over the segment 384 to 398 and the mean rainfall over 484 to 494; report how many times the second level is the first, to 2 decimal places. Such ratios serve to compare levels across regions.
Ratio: 1.01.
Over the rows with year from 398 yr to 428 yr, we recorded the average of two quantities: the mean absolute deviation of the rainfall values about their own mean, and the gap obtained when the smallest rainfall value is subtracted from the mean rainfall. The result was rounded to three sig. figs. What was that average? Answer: 1.21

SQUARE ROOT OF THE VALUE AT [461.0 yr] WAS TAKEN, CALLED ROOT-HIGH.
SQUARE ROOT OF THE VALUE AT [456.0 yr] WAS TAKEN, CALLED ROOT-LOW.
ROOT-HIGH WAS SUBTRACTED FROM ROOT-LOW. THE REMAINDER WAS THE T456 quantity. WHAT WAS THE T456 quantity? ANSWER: -0.11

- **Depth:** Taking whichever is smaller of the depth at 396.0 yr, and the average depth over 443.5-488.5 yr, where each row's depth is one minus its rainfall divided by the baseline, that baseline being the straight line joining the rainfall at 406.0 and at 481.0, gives -0.06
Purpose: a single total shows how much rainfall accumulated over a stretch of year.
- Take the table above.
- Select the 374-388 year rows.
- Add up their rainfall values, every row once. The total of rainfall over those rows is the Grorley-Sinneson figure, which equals 106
